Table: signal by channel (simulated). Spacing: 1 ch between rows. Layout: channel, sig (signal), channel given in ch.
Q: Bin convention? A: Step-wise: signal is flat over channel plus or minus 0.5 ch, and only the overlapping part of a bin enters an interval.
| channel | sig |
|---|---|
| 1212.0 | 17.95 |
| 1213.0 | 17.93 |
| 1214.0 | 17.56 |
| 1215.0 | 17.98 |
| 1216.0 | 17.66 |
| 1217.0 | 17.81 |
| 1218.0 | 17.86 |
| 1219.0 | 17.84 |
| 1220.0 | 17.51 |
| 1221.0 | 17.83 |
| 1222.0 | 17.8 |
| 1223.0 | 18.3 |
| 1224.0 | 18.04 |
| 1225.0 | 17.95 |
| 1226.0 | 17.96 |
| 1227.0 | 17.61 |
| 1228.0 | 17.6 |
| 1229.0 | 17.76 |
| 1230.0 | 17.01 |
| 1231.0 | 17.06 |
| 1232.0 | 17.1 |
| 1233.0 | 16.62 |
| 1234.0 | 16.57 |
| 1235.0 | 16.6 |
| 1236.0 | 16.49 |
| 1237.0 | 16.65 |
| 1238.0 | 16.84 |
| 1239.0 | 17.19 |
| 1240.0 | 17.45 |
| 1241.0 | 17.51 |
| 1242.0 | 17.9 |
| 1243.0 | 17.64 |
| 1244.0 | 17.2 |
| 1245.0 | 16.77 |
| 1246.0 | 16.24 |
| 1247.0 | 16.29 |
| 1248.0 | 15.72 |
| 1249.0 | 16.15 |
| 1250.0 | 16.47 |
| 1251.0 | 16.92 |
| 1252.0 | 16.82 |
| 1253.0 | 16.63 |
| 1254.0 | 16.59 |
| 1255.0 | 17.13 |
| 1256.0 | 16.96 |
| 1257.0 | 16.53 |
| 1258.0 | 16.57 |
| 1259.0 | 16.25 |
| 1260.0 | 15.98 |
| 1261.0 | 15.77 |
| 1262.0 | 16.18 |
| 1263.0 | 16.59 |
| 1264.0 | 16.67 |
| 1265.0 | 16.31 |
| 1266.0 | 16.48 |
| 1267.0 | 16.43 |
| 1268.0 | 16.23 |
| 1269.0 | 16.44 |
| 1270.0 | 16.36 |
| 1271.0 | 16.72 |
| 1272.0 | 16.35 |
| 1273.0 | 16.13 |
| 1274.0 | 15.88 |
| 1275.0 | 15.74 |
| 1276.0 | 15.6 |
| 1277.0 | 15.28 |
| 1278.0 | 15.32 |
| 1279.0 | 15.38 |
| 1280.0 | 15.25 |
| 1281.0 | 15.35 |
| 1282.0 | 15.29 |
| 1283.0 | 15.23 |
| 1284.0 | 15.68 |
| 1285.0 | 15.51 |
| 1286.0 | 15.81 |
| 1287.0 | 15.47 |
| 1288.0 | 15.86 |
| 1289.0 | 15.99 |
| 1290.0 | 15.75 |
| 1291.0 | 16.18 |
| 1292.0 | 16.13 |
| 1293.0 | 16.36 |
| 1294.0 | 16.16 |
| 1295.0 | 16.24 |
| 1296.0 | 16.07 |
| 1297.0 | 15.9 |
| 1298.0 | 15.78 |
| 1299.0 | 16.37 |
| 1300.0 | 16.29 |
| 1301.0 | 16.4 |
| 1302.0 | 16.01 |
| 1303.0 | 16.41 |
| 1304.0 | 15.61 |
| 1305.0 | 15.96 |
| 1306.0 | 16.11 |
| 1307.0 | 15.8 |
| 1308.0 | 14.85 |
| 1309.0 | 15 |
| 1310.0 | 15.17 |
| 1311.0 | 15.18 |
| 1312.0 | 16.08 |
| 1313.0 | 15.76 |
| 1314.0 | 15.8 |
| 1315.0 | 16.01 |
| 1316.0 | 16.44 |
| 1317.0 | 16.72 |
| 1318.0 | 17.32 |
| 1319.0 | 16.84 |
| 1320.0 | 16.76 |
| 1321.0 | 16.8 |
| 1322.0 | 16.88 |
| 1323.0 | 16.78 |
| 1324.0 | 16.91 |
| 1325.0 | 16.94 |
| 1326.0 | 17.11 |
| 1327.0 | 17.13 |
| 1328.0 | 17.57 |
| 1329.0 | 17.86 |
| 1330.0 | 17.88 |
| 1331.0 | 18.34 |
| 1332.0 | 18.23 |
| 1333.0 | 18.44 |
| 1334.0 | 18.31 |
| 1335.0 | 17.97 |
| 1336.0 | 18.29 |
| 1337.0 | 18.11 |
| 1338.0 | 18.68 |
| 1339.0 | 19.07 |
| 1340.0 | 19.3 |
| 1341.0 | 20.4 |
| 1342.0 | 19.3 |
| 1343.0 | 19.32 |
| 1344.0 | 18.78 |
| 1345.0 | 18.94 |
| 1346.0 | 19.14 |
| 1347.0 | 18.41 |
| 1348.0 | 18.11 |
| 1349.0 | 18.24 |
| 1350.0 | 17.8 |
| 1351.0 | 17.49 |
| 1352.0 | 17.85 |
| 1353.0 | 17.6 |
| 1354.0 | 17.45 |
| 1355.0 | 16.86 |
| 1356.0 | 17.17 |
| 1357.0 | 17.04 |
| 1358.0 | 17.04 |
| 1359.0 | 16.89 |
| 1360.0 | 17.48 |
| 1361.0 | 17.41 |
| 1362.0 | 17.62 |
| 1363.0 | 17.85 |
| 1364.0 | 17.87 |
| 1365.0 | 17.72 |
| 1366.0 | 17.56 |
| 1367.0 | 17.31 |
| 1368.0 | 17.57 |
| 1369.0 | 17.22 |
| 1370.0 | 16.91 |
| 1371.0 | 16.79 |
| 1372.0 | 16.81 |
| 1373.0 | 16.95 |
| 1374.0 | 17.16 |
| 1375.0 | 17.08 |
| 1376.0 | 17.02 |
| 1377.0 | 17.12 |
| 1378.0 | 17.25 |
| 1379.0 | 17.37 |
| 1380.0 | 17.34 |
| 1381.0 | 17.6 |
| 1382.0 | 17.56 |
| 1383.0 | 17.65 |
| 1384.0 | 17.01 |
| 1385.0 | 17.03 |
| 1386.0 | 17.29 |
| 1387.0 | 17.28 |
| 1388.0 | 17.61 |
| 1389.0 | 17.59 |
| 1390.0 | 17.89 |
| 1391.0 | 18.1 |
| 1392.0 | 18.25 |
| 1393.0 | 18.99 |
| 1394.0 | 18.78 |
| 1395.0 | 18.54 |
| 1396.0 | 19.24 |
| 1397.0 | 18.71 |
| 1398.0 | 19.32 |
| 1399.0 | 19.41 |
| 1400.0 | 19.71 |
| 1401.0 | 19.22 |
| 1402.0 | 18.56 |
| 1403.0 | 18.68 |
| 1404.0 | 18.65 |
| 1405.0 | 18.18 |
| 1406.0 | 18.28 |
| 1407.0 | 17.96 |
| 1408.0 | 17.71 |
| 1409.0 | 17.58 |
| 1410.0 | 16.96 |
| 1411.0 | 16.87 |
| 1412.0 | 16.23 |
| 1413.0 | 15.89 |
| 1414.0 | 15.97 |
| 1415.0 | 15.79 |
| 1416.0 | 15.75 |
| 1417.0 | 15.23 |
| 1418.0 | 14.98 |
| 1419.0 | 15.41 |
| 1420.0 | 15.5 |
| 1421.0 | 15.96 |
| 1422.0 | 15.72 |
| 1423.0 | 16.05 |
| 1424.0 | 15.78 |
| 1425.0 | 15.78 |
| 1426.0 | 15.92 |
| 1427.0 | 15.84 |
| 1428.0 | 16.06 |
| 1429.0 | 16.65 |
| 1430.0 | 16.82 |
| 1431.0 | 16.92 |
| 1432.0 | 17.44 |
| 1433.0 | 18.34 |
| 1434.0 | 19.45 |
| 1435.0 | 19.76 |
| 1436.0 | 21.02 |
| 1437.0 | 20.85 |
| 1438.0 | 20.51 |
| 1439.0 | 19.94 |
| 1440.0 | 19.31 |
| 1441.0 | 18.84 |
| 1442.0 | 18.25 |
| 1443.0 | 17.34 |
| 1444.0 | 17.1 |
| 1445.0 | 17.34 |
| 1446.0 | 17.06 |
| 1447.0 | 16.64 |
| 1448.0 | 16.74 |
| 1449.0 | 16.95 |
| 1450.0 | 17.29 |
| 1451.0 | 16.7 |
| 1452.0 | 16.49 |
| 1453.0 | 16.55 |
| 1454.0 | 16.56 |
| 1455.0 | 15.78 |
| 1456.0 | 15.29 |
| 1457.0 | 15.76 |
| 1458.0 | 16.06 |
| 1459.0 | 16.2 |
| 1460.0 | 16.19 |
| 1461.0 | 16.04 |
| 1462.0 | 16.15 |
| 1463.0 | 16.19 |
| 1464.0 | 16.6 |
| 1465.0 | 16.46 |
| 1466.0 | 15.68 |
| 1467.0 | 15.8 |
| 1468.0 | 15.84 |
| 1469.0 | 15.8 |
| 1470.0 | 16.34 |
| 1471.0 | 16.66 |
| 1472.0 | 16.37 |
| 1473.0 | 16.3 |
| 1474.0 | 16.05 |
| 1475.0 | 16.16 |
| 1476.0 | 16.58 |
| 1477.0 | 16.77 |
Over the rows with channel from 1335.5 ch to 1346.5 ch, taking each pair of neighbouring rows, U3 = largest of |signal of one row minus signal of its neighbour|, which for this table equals 1.1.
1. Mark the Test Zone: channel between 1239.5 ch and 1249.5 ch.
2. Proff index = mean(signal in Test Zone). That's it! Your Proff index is 16.9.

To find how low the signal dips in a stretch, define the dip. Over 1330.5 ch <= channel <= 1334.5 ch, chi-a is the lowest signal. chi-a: 18.23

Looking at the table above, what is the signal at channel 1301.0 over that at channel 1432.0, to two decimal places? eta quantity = 0.94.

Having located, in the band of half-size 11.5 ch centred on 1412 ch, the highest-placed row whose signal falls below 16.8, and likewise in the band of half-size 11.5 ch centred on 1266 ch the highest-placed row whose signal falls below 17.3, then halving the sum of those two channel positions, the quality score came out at 1350.0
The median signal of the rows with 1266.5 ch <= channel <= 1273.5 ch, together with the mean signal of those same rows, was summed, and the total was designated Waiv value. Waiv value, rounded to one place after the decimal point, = 32.7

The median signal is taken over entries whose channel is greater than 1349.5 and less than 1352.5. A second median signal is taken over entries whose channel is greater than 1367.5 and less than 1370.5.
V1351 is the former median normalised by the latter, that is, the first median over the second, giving 1.03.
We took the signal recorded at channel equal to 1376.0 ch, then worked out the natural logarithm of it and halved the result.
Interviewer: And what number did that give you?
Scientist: 1.42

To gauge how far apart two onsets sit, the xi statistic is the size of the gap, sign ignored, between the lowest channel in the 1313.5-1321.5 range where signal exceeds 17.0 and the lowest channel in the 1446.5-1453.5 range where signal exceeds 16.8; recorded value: 131 ch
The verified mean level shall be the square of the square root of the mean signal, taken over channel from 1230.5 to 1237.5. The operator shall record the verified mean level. 16.7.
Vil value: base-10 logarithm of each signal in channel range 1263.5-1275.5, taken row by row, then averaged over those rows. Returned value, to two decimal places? 1.21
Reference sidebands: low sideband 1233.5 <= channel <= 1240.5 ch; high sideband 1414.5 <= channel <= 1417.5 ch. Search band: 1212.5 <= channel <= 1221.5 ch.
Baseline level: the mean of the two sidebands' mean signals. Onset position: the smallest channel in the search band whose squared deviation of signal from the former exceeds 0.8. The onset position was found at 1213.0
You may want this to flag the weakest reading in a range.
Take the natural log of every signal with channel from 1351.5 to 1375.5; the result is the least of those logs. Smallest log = 2.82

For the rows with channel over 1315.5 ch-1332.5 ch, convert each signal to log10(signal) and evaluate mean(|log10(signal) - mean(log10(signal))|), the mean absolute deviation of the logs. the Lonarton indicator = 0.012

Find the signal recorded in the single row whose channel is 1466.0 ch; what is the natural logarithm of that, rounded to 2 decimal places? 2.75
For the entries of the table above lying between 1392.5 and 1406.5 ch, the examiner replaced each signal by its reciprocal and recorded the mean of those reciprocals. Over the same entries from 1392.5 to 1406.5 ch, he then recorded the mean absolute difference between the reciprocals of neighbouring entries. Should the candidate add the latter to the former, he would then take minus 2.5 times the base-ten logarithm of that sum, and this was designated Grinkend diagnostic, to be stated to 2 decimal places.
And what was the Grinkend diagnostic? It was 3.17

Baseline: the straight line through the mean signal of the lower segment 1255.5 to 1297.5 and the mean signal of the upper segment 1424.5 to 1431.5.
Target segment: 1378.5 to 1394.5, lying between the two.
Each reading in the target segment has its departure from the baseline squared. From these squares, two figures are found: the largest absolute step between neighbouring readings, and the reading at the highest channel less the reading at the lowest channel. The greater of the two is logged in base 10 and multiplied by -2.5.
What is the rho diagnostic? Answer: -1.8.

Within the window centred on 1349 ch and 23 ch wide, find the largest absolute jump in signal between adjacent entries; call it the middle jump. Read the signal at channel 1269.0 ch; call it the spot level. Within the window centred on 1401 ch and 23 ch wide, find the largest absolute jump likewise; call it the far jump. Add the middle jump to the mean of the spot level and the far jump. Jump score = 9.7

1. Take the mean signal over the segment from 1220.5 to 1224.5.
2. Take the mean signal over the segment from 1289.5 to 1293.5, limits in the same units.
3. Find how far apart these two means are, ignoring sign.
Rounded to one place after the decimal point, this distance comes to 1.9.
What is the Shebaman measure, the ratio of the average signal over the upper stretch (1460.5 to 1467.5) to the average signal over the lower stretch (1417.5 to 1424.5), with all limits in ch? 1.03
